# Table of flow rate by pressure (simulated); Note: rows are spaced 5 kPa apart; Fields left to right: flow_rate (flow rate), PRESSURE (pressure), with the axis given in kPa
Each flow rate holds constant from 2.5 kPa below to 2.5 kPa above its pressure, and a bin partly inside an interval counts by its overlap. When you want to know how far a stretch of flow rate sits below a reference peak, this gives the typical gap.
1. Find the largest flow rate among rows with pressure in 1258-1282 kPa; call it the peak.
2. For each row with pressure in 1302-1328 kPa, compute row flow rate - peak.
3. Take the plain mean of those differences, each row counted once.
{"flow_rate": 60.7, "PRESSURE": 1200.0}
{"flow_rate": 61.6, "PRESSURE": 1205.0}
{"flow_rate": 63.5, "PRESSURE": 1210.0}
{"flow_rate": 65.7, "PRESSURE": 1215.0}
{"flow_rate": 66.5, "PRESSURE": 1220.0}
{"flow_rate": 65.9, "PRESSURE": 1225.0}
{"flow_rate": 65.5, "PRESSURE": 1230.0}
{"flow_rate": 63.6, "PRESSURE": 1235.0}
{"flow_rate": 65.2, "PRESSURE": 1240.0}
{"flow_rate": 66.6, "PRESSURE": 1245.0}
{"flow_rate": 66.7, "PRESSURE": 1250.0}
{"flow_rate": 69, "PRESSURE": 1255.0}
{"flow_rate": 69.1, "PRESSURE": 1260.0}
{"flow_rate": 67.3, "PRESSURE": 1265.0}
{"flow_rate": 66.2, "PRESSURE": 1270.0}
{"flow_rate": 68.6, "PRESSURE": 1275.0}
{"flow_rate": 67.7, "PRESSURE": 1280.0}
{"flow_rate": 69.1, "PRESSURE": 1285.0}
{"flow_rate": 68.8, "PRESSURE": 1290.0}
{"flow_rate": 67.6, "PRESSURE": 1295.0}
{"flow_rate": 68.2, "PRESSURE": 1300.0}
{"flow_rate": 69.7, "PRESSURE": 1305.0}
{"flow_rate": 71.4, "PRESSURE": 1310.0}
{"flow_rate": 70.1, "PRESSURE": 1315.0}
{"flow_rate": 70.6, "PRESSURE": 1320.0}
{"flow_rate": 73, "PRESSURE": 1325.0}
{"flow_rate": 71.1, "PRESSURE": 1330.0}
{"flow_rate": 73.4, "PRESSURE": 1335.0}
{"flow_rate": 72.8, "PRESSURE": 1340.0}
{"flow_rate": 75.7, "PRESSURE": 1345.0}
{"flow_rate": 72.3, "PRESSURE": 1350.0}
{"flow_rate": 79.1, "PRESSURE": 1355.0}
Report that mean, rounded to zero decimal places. 2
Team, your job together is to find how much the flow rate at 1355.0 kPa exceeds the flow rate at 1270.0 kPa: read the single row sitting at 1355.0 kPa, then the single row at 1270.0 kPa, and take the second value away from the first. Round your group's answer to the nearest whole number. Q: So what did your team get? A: 13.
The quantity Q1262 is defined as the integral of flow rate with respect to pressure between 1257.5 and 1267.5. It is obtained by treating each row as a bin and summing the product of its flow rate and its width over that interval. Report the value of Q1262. 682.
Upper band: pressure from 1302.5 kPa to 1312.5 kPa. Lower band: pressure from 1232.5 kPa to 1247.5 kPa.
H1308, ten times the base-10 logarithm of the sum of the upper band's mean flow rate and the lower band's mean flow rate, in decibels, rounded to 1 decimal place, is 21.3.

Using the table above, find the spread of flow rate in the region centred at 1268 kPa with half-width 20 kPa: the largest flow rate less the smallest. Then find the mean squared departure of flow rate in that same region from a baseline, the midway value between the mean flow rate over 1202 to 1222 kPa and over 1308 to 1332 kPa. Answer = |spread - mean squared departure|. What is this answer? 1.7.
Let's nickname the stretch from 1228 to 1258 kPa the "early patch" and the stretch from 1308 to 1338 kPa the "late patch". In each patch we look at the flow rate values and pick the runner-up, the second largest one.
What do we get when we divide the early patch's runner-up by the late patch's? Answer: 0.914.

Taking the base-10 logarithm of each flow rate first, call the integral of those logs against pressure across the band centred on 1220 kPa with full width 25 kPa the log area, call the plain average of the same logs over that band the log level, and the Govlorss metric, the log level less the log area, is -43.6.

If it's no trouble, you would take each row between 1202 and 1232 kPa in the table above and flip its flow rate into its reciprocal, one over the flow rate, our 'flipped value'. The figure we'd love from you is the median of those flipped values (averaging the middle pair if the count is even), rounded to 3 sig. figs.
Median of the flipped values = 0.0152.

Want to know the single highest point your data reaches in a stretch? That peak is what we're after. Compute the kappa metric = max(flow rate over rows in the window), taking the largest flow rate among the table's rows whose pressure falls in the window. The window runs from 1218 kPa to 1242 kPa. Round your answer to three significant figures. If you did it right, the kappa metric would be 66.5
